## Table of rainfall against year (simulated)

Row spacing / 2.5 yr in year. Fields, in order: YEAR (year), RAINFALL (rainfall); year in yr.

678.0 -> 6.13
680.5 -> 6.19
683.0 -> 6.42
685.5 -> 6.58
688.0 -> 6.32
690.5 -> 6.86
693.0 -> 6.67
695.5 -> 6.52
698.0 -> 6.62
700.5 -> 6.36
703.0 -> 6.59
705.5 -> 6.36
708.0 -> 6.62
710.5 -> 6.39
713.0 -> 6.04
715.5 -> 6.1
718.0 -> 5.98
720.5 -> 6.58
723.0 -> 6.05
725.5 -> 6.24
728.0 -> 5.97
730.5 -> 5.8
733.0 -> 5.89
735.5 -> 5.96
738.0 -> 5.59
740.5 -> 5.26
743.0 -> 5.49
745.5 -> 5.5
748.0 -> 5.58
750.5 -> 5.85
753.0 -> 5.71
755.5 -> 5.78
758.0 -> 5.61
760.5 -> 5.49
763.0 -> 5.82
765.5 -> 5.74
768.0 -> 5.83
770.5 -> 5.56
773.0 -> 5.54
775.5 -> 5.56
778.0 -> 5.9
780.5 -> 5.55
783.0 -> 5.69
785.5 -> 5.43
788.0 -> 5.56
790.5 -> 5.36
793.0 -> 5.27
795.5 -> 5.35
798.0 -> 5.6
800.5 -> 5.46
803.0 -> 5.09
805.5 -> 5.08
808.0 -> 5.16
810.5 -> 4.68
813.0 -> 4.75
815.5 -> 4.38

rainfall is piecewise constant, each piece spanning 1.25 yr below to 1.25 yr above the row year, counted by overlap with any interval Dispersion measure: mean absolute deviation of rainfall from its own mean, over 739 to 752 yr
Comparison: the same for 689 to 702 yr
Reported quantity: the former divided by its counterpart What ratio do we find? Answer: 1.08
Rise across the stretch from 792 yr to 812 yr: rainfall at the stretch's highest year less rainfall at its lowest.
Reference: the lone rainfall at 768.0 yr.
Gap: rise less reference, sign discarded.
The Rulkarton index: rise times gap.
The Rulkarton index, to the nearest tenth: -3.8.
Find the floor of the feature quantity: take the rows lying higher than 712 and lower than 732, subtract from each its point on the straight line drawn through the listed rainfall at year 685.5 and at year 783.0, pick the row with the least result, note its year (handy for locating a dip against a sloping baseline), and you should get 730.5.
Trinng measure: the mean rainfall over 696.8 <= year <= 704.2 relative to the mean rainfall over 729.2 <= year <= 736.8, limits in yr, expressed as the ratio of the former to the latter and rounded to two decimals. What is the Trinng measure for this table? 1.11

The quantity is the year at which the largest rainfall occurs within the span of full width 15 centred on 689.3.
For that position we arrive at 690.5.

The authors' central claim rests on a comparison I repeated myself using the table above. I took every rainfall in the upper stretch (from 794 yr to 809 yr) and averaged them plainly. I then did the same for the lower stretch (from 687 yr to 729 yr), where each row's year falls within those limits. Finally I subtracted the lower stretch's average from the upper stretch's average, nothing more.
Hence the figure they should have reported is -1.1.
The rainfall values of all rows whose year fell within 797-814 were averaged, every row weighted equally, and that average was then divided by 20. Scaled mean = 0.26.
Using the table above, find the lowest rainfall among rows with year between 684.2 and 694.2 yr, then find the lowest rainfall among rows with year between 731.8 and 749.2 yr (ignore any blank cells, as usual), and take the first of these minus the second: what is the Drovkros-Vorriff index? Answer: 1.1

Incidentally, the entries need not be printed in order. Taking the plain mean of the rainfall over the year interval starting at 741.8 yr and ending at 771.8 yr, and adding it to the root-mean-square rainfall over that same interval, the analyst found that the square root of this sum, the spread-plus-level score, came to 3.37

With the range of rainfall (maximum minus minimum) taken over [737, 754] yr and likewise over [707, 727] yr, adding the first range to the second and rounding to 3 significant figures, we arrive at 1.23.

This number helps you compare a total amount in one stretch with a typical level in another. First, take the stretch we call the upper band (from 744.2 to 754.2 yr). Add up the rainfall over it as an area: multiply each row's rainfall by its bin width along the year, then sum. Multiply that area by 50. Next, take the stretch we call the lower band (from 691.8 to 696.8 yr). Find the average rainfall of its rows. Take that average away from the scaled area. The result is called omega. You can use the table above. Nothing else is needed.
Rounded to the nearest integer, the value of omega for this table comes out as 2823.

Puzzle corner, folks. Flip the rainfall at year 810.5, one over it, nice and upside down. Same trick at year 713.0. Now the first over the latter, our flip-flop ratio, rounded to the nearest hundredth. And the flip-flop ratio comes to 1.29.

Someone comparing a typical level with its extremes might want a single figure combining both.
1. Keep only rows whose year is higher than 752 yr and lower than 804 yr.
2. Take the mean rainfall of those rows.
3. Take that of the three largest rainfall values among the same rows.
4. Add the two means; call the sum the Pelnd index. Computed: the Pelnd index 11.4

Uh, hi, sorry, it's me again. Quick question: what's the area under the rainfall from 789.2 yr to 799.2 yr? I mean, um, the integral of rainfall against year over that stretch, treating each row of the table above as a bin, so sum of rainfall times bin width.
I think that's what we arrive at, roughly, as 54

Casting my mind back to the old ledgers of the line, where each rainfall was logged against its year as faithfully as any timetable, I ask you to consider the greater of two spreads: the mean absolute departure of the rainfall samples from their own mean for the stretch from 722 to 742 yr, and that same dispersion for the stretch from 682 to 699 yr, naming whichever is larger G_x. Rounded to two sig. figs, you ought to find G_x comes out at 0.22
